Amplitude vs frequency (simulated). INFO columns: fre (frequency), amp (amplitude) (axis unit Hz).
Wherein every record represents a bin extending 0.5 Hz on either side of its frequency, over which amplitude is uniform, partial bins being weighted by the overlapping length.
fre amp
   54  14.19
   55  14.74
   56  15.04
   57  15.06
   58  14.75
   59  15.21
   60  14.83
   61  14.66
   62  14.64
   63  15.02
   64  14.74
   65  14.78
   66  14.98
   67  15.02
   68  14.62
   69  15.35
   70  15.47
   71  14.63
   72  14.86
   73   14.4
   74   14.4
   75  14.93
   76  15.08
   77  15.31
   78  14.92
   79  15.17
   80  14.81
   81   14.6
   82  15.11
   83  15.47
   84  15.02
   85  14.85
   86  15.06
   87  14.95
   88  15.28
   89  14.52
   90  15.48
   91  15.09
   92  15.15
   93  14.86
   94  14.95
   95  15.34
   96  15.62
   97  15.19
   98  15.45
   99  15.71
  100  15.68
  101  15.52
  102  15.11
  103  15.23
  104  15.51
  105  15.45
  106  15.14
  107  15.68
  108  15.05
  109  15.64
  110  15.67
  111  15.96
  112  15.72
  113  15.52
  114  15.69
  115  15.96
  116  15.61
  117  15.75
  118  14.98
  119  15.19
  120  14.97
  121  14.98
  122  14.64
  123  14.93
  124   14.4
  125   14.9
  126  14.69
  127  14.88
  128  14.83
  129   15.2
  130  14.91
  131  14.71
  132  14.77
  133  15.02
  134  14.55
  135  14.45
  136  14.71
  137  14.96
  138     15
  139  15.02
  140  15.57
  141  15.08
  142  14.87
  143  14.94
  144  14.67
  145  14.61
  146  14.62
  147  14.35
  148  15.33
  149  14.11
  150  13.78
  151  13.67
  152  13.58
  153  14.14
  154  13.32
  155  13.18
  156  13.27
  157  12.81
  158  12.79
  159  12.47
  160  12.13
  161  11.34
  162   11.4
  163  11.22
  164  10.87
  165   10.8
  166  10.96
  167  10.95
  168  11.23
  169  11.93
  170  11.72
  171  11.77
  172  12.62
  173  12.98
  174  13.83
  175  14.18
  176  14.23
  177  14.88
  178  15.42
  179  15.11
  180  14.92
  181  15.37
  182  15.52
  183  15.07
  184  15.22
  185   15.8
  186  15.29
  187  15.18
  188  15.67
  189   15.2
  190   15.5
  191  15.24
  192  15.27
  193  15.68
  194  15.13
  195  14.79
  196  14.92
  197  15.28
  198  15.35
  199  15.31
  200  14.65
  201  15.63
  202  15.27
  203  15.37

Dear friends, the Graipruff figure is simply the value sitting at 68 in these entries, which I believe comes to 14.62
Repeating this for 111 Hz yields 15.96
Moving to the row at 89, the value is 14.52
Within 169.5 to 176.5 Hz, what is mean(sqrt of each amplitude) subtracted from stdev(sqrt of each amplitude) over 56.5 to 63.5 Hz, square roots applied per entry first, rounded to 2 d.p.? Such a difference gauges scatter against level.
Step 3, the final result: -3.58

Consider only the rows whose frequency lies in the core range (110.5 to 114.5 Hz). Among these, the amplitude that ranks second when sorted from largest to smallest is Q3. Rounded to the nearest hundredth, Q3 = 15.72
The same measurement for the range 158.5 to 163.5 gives 12.13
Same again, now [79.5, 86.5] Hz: 15.11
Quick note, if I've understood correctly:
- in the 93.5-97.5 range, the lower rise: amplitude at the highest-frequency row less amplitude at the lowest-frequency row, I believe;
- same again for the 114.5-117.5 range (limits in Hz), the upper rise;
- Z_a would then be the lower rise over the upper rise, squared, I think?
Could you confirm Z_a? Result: 1.3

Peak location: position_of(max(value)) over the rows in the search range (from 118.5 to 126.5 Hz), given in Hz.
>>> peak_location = 119 Hz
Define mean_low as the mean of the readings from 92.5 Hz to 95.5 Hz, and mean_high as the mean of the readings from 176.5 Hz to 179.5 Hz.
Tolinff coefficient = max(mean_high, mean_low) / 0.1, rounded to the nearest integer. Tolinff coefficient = 151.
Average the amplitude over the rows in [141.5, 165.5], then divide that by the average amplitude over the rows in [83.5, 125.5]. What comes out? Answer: 0.87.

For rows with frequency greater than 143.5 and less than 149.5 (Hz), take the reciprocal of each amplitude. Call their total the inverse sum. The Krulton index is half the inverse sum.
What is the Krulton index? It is 0.205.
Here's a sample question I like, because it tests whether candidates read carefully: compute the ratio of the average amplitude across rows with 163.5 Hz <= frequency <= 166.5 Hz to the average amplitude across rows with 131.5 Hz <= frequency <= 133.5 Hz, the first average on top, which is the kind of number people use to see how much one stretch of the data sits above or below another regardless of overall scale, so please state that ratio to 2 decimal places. 0.73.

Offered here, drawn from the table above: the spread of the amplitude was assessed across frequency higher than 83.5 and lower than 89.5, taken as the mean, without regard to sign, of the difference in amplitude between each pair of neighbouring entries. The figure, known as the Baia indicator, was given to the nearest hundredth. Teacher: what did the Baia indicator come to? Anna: 0.32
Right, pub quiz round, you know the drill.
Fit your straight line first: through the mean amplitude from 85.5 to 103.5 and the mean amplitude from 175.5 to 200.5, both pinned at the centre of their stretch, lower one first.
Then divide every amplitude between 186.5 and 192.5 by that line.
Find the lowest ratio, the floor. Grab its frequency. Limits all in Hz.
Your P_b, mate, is 187 Hz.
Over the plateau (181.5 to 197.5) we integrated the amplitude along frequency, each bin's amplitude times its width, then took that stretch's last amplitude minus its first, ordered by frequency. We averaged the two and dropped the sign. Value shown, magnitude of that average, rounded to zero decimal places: 122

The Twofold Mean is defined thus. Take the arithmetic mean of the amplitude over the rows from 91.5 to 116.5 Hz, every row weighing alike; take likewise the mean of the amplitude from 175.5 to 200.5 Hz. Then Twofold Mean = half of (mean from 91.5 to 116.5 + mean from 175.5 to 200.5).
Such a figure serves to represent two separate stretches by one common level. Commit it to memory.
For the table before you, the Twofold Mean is 15.3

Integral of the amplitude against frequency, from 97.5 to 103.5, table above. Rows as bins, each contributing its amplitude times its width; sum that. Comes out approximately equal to 93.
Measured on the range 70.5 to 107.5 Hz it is 560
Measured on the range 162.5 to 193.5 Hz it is 430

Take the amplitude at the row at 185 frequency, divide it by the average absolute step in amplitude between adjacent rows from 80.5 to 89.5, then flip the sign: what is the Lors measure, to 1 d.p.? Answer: -43.6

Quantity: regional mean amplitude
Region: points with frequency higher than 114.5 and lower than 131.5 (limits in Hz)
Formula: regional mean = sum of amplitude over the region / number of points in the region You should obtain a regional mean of 15.0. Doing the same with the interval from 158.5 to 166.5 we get 11.4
